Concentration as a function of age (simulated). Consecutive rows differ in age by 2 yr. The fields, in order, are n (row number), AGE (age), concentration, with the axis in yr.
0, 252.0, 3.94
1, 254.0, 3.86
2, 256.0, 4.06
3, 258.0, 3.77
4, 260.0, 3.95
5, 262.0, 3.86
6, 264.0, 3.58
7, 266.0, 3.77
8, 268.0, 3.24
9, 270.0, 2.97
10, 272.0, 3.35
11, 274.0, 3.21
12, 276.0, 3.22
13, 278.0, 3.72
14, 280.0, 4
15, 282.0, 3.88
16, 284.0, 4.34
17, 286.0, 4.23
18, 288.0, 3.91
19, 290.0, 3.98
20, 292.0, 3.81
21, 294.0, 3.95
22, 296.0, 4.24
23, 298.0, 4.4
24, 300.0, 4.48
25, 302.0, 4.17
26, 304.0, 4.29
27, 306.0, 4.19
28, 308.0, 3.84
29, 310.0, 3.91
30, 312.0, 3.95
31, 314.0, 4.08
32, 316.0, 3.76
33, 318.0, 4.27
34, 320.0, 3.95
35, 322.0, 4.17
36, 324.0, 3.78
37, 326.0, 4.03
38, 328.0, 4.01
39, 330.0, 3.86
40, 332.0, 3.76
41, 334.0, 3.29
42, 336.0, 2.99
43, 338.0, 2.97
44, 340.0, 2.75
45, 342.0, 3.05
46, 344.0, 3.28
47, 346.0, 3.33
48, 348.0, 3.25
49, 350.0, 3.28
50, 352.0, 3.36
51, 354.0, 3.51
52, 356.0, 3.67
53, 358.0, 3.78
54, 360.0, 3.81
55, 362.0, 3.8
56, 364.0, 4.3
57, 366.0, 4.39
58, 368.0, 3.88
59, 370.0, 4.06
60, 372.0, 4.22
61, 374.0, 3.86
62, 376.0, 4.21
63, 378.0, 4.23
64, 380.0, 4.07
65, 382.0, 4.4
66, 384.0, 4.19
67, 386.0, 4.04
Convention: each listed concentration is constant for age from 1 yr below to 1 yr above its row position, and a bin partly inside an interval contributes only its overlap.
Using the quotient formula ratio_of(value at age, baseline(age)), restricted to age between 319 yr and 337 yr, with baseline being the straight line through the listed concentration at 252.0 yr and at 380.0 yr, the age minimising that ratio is 336.0 yr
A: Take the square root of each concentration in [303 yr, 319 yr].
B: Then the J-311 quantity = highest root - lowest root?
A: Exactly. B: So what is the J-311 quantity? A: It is 0.132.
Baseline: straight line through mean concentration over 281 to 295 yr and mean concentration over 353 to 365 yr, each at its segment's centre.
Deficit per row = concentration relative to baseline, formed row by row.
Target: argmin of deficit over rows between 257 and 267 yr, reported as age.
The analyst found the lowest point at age 264.0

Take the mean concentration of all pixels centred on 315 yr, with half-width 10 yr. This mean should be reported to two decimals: 3.99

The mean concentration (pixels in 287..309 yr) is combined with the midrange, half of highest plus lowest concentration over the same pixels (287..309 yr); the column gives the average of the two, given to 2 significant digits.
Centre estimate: 4.1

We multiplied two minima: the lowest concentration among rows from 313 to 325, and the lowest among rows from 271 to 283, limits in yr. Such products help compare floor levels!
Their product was 12.1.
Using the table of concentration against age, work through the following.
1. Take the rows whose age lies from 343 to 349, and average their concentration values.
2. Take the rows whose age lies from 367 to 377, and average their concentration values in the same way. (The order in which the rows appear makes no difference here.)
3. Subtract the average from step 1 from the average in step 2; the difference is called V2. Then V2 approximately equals 0.76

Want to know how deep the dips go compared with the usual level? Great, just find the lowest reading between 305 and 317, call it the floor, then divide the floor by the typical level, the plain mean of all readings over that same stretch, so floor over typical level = 0.951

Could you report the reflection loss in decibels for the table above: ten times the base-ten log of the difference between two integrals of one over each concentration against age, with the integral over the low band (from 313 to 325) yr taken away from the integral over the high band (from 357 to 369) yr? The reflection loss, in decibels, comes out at -20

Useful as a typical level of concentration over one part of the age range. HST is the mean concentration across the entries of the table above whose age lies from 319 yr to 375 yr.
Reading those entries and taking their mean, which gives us 3.7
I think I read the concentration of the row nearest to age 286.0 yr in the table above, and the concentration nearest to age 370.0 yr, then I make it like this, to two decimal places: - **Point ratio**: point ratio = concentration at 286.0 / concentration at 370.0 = 1.04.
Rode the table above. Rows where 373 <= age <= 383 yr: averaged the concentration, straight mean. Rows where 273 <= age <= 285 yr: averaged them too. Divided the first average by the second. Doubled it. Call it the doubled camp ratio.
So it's 2.23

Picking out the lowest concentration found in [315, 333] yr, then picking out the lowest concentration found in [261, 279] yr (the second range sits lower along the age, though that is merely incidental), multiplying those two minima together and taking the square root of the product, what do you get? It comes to 3.3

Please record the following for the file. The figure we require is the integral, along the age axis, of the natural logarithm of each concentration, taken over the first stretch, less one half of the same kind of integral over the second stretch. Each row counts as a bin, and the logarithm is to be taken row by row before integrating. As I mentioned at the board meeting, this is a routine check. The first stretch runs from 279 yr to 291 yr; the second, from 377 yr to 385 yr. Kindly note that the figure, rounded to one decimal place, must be 11.0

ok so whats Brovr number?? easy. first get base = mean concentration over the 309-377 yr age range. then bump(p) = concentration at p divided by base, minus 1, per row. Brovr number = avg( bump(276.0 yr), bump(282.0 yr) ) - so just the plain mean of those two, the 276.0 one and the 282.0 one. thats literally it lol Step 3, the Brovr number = -0.046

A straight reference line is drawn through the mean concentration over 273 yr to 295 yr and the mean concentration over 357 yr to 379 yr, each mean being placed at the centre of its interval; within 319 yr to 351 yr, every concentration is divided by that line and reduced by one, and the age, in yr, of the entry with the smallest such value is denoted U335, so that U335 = 340.0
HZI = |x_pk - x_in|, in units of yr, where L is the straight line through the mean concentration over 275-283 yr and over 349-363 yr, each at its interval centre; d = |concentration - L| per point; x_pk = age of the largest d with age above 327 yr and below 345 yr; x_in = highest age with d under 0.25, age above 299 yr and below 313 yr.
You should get 30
